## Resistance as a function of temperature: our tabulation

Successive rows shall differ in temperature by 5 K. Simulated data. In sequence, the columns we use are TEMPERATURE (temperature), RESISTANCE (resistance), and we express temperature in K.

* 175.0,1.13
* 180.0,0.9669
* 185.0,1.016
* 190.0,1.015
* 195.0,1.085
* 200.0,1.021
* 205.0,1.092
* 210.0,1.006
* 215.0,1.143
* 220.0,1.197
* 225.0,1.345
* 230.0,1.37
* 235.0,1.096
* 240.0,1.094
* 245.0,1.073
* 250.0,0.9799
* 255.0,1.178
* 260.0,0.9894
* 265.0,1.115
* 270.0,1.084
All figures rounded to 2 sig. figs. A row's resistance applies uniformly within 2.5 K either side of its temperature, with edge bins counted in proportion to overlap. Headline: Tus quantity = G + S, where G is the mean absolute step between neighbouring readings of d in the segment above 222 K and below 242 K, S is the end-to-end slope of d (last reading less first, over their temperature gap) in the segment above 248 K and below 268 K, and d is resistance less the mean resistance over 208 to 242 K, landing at 0.11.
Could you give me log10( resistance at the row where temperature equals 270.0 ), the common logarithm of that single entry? 0.035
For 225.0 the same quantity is 0.129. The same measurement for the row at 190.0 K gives 0.006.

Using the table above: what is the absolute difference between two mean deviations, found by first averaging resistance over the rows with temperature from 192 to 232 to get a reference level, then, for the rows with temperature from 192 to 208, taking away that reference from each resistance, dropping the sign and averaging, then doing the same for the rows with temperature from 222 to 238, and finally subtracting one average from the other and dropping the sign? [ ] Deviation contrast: 0.06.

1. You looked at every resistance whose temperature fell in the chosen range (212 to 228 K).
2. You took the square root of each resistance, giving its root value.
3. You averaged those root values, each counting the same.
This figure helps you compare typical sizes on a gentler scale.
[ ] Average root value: 1.11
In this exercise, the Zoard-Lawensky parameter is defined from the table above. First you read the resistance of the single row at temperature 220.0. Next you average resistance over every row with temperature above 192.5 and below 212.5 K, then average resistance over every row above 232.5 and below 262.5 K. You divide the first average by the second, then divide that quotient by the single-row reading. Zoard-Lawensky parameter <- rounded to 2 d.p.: 0.82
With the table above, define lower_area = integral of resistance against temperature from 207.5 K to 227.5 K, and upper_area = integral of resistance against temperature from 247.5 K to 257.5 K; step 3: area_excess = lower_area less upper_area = 13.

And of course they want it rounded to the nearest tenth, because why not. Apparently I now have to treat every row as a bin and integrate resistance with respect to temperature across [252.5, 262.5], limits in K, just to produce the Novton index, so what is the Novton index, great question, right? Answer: 10.8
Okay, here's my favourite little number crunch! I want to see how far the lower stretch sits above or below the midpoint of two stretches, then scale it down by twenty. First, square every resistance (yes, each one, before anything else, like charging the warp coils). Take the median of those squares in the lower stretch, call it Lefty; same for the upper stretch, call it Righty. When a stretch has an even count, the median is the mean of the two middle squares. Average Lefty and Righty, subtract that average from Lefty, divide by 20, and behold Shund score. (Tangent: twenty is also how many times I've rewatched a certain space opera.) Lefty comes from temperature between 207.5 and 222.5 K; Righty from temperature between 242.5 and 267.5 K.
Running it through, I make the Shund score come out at 0.0039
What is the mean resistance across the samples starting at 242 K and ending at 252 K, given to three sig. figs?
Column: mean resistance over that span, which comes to 1.03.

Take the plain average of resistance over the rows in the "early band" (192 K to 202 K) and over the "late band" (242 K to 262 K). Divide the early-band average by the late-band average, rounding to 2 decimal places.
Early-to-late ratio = 1.00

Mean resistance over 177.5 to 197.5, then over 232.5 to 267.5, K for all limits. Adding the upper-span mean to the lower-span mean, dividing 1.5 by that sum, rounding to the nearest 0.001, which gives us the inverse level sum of 0.716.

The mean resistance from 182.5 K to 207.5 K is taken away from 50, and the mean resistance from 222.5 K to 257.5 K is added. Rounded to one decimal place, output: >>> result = 50.1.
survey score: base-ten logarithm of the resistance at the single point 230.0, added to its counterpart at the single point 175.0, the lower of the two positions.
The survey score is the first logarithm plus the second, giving 0.19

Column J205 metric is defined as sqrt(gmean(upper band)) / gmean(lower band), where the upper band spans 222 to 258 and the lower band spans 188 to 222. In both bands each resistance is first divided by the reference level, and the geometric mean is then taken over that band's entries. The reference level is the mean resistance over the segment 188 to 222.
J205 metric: 1.036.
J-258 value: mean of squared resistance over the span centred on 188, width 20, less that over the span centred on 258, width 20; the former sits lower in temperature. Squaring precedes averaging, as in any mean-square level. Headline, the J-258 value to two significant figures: -0.10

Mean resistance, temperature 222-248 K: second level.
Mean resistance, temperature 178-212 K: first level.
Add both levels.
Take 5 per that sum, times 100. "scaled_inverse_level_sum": 225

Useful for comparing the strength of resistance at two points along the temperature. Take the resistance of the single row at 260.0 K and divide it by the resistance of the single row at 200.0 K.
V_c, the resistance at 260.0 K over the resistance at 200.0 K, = 0.97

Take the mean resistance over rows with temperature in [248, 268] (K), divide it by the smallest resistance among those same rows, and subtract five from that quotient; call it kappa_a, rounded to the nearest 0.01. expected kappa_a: -3.91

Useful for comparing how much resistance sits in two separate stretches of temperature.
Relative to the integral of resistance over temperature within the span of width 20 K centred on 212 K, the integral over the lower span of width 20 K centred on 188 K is 0.92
